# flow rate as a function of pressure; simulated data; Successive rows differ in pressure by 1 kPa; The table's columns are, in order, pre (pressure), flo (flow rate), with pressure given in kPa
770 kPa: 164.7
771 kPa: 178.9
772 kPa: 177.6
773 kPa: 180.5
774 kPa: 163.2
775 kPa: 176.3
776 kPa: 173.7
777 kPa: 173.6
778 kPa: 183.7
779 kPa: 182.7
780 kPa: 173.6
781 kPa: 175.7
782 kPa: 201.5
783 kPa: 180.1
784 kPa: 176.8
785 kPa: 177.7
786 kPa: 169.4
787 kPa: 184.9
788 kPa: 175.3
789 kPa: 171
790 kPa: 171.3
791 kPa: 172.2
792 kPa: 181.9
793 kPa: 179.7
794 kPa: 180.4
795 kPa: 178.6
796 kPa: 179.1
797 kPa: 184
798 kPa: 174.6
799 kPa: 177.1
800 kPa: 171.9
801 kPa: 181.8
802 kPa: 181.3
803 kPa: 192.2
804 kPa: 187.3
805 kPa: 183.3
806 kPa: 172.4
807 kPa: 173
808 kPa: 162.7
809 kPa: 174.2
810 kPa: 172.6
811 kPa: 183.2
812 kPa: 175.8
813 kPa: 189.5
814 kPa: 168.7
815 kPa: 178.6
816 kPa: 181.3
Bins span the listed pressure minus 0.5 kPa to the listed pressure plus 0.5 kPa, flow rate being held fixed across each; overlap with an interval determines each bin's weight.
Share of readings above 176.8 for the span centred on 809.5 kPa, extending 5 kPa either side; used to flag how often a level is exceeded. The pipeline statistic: 0.30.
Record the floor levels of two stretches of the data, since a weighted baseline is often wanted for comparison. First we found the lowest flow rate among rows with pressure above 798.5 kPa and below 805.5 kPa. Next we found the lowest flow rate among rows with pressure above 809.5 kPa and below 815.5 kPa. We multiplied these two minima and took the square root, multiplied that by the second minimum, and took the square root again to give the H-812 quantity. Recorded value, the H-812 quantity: 169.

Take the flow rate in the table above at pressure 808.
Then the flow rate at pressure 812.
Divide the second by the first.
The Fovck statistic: 1.08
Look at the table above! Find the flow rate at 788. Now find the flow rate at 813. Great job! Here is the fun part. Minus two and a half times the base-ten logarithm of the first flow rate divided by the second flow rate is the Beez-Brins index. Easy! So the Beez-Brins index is 0.08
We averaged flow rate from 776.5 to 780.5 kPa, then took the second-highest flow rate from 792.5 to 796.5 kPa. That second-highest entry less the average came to 1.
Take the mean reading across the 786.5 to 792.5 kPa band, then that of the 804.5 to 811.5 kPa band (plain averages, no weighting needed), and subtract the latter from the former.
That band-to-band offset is 2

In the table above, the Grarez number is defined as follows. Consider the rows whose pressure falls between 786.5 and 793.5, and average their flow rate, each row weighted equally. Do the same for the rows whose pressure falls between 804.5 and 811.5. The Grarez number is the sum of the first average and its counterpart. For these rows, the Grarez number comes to 351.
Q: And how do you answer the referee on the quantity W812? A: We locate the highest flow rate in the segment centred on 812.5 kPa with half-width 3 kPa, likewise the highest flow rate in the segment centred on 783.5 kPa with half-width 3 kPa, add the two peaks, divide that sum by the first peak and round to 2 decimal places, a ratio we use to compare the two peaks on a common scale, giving 2.06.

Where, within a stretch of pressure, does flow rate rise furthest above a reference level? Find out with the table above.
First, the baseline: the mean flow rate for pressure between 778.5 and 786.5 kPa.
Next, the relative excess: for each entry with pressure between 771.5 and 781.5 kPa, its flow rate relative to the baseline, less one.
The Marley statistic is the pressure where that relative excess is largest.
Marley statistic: 778 kPa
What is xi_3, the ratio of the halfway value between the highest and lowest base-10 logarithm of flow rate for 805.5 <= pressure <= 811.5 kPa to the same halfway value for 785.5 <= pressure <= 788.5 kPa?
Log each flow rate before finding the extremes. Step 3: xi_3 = 1.00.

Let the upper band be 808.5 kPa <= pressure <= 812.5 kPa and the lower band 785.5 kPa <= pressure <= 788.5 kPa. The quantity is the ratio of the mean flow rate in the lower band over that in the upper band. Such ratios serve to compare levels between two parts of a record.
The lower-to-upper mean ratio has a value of 1.00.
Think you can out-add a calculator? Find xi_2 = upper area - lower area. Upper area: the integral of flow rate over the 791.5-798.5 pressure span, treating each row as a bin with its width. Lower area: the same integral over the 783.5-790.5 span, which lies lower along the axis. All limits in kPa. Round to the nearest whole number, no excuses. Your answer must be 32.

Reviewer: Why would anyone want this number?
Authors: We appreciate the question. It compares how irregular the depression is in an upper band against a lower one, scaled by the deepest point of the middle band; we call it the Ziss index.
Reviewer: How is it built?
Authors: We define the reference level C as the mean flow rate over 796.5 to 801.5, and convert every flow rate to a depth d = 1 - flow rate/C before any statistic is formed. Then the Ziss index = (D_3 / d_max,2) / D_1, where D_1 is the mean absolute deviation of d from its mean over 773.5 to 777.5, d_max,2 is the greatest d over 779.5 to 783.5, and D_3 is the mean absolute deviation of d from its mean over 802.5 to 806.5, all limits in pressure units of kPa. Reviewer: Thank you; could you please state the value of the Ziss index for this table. 58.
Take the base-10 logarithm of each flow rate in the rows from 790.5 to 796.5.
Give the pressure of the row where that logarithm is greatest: 792 kPa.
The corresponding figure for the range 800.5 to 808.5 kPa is 803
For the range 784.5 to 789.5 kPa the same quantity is 787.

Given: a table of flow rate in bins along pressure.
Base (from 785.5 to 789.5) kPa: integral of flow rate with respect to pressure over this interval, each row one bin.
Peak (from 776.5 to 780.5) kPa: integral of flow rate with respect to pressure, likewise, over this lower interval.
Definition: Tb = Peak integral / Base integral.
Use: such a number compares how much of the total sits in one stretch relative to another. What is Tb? 1.02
